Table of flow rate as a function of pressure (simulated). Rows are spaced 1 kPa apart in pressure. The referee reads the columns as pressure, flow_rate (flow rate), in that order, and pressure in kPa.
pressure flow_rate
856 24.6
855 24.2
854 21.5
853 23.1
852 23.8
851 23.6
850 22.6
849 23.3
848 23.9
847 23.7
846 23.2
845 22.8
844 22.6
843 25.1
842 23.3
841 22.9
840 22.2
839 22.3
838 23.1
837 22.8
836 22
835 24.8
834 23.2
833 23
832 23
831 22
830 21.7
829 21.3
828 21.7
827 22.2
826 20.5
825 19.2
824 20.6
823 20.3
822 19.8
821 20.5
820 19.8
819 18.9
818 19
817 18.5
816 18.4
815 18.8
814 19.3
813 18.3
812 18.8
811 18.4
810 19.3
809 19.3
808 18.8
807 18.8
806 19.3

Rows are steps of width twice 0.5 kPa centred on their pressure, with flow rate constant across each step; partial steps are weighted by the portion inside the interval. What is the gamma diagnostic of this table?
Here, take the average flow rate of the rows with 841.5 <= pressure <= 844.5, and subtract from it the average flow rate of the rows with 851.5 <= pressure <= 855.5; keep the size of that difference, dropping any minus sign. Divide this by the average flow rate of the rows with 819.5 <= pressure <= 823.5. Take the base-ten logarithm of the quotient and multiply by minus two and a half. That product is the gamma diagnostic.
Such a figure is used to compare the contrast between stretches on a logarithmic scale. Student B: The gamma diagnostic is 4.0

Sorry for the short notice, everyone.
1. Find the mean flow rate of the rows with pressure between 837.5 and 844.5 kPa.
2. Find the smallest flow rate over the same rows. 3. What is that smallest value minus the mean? -0.87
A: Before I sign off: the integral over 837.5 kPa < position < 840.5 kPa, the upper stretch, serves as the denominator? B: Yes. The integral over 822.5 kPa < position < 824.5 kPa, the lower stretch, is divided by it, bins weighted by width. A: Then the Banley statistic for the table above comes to 0.61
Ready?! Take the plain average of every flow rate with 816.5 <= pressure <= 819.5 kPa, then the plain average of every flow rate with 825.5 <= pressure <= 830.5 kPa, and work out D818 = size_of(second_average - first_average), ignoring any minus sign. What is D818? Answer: 2.7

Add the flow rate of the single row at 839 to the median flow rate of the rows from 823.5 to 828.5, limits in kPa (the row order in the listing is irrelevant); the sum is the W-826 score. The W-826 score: 42.9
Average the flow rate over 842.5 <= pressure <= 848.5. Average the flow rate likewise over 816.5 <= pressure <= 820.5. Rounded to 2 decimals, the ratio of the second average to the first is 0.81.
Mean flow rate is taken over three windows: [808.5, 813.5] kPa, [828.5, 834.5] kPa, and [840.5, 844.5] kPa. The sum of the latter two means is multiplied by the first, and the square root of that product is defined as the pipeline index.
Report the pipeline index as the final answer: 29.4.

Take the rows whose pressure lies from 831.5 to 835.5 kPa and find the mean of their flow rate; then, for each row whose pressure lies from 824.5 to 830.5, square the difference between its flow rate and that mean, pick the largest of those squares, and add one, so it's 19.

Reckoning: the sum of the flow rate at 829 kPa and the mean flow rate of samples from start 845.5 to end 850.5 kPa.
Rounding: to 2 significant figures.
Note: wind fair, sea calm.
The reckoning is 45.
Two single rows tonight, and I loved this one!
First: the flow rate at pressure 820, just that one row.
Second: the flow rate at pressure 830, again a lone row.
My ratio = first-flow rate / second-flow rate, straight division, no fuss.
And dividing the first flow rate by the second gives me 0.91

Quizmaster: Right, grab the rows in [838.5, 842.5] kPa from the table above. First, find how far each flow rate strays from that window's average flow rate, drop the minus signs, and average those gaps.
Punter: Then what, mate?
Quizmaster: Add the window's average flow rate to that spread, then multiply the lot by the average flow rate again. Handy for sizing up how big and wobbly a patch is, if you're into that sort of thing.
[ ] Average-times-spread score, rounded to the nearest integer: 524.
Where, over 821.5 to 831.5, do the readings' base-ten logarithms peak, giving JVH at 827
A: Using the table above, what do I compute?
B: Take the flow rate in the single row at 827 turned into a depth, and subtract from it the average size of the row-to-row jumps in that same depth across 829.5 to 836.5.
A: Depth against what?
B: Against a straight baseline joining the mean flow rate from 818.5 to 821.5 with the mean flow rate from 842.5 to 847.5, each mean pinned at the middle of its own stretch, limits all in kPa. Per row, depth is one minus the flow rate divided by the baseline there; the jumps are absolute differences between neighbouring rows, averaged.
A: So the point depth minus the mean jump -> -0.11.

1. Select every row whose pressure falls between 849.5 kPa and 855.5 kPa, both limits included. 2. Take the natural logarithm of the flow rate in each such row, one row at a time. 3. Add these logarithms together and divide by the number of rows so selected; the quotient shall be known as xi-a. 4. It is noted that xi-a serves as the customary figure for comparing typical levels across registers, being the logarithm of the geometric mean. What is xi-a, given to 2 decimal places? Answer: 3.14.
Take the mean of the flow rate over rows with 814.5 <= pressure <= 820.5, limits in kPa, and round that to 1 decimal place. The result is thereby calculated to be 18.9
